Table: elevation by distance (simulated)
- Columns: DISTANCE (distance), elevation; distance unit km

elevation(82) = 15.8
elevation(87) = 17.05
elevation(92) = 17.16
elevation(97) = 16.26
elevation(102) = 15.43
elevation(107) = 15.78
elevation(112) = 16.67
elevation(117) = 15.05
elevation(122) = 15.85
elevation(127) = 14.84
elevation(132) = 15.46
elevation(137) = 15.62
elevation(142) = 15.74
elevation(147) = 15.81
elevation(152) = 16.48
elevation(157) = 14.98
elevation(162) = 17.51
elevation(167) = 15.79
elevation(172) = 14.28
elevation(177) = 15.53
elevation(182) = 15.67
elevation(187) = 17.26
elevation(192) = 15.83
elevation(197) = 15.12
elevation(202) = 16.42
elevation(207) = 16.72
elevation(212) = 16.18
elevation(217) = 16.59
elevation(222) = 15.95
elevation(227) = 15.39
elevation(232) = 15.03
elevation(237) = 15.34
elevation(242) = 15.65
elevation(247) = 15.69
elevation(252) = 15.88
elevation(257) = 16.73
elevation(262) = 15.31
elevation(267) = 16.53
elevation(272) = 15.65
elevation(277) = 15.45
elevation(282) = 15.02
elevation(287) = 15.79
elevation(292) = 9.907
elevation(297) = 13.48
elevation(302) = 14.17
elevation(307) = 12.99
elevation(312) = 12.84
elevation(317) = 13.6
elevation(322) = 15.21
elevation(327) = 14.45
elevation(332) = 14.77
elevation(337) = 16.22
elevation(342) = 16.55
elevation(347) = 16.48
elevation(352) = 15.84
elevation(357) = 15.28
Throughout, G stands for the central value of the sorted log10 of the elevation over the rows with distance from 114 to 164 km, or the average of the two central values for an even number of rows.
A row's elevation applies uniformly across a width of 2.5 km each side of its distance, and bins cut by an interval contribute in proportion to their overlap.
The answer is 1.20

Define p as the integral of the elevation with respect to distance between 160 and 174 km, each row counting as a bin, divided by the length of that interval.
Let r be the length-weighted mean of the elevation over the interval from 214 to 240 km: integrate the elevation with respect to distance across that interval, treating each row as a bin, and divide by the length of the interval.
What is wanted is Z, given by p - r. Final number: 0.2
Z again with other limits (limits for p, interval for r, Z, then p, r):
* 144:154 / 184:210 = -0.1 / 16.1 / 16.3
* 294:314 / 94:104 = -2.6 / 13.3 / 15.9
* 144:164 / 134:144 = 0.5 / 16.2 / 15.7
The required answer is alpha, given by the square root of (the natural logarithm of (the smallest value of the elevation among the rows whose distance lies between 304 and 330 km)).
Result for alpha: 1.60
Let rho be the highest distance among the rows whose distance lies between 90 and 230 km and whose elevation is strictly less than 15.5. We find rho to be 227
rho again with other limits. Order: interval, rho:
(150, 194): 172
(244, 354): 332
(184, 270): 262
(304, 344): 332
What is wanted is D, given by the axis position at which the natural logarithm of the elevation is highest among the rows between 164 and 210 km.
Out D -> 187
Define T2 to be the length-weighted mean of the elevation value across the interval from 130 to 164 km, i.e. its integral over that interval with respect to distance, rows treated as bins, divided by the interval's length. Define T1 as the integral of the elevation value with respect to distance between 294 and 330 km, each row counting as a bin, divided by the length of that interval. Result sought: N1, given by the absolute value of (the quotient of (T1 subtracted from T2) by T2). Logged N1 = 0.135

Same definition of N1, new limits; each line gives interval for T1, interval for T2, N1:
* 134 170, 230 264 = 0.018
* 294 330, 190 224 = 0.145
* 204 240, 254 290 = 0.012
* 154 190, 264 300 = 0.090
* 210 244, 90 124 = 0.018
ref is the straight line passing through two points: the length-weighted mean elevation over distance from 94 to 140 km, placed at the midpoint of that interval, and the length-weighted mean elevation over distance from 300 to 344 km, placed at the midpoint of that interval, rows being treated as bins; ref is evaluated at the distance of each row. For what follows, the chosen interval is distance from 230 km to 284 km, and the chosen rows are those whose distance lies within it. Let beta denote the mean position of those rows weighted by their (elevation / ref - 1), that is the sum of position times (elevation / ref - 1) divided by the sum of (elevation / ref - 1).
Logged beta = 259.8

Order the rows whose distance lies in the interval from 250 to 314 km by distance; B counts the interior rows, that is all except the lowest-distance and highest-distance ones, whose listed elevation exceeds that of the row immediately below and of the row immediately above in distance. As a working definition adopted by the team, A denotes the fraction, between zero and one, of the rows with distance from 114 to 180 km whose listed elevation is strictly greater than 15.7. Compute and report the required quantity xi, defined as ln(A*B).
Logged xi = 0.61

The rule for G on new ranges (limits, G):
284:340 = 1.15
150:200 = 1.20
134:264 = 1.20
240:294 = 1.19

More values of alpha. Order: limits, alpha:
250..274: 1.65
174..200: 1.65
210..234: 1.65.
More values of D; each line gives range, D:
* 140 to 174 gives 162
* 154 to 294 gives 162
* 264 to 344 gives 342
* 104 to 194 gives 162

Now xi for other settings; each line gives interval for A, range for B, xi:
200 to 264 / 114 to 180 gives 0.48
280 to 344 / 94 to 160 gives -0.37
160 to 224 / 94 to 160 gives 0.73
